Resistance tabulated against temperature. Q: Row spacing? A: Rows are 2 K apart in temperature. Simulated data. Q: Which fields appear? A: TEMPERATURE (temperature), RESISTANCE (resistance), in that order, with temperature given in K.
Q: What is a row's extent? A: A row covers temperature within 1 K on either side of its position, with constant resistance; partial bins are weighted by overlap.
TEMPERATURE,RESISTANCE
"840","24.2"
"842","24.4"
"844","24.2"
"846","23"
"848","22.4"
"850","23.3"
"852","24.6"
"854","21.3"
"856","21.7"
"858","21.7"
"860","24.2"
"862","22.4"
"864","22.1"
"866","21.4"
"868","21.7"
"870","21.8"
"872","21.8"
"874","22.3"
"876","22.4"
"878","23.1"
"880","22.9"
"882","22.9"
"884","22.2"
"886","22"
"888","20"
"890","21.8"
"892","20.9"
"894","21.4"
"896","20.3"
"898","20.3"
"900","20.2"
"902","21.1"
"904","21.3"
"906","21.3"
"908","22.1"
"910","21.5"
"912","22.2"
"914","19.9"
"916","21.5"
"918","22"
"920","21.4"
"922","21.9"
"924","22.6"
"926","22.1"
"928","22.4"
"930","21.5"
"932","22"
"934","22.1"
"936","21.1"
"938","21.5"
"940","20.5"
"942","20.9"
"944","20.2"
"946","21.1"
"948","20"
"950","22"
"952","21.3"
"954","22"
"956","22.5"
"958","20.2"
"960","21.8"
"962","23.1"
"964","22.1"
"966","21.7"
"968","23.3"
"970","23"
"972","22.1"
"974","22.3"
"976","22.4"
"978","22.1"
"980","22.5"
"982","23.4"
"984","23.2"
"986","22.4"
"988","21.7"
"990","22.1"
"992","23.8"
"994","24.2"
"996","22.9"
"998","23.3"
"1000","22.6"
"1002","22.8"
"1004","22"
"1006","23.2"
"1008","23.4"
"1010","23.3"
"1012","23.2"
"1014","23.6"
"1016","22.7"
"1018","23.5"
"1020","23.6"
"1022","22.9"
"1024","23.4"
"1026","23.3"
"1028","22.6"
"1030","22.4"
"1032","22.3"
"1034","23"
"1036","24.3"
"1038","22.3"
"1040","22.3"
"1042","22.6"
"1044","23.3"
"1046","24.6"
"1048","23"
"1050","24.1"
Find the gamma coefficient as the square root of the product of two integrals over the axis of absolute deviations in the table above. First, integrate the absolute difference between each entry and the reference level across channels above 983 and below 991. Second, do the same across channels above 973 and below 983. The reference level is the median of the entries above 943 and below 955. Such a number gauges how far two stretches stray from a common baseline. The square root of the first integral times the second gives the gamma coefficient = 11.1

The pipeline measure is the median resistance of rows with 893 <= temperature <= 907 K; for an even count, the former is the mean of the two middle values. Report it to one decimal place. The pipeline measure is 21.1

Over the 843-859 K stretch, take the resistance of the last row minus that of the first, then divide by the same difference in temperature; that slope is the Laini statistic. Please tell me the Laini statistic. -0.18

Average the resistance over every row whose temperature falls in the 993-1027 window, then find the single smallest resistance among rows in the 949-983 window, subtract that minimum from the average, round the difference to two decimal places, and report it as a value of 2.97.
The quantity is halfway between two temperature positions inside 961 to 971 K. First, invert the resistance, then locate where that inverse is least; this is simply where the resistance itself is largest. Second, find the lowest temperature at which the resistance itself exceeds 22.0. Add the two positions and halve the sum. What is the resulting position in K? 965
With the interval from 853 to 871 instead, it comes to 860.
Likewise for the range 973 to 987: 978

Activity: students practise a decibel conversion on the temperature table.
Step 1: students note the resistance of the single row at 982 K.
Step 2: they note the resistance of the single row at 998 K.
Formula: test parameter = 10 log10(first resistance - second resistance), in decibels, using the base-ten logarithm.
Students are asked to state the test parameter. -10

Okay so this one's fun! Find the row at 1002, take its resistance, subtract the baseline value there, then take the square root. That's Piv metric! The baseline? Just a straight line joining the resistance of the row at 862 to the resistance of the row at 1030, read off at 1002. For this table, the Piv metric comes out 0.63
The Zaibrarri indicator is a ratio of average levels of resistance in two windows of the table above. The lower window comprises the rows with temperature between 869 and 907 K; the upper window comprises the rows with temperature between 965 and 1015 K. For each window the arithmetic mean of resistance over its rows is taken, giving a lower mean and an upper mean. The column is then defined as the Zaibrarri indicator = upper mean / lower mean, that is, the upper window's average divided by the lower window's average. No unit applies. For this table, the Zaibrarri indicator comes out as 1.06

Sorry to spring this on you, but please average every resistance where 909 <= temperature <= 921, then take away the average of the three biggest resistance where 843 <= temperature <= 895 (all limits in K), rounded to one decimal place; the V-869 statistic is -2.9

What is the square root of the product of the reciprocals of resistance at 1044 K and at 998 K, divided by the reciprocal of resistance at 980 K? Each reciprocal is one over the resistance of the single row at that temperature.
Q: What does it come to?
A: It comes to 0.966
